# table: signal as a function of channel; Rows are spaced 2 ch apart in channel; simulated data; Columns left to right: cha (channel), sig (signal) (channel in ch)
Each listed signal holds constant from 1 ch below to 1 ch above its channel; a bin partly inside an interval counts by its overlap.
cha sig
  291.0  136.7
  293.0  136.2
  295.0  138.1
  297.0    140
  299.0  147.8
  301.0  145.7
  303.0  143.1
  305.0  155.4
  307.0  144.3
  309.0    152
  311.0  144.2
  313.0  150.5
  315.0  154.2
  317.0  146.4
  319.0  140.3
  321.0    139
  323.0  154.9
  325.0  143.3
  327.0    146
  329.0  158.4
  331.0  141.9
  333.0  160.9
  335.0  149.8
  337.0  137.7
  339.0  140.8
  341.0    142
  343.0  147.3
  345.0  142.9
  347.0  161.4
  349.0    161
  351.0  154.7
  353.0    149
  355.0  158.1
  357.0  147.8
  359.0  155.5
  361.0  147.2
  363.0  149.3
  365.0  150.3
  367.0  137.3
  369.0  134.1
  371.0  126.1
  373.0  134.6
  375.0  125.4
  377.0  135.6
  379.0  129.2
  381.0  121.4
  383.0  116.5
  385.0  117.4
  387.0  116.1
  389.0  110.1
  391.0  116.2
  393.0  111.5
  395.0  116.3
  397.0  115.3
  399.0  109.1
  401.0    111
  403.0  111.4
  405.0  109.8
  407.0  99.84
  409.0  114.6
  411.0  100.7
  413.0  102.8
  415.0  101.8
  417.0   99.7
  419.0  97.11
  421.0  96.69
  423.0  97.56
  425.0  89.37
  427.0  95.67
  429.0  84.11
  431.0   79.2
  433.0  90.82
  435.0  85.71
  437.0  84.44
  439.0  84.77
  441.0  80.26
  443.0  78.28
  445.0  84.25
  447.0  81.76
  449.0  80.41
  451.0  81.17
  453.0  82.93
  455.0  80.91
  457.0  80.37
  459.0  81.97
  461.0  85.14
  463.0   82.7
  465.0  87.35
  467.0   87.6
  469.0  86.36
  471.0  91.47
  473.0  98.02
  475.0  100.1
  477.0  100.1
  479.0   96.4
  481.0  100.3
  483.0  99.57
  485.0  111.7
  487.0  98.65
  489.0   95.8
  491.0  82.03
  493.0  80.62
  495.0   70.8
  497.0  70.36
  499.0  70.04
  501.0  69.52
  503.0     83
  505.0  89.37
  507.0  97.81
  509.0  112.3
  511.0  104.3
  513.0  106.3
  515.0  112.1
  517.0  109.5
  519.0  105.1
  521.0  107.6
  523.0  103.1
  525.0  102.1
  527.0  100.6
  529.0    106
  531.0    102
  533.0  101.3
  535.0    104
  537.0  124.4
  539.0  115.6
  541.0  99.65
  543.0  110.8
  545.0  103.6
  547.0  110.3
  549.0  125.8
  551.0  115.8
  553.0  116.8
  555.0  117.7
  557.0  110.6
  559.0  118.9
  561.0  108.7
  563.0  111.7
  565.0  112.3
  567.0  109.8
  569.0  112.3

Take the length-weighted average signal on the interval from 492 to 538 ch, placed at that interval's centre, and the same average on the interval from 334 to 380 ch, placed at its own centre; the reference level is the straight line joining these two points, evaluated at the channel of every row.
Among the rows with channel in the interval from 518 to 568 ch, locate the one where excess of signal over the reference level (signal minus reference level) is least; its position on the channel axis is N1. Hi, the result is 527.0 ch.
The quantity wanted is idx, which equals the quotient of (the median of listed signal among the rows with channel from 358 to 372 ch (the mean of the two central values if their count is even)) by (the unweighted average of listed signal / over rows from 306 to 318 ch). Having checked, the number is 0.99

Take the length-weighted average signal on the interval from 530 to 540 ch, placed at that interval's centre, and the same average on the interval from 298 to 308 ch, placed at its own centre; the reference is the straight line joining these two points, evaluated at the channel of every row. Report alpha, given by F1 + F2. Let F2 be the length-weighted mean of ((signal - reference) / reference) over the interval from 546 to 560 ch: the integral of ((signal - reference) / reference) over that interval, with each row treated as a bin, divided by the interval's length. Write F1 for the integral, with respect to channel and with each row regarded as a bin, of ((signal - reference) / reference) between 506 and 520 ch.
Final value -0.7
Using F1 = -0.8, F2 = 0.1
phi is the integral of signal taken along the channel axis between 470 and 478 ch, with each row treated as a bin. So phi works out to 779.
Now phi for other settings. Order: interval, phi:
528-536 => 827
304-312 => 1192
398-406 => 883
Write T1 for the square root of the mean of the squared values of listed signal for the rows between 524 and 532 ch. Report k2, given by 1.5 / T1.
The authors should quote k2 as 0.015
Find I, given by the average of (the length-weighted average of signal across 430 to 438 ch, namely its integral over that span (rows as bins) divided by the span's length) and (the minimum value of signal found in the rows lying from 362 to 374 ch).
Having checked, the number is 106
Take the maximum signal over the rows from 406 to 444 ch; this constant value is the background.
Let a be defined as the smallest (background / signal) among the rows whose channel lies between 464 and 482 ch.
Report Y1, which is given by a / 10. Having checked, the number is 0.114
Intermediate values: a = 1.14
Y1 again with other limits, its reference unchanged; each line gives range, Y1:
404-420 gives 0.100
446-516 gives 0.102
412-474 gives 0.111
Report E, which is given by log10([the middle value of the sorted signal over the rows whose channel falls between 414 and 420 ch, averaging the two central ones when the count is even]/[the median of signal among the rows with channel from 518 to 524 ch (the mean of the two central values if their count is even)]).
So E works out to -0.02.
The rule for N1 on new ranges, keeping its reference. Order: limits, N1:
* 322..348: 337.0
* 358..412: 407.0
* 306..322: 321.0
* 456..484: 457.0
